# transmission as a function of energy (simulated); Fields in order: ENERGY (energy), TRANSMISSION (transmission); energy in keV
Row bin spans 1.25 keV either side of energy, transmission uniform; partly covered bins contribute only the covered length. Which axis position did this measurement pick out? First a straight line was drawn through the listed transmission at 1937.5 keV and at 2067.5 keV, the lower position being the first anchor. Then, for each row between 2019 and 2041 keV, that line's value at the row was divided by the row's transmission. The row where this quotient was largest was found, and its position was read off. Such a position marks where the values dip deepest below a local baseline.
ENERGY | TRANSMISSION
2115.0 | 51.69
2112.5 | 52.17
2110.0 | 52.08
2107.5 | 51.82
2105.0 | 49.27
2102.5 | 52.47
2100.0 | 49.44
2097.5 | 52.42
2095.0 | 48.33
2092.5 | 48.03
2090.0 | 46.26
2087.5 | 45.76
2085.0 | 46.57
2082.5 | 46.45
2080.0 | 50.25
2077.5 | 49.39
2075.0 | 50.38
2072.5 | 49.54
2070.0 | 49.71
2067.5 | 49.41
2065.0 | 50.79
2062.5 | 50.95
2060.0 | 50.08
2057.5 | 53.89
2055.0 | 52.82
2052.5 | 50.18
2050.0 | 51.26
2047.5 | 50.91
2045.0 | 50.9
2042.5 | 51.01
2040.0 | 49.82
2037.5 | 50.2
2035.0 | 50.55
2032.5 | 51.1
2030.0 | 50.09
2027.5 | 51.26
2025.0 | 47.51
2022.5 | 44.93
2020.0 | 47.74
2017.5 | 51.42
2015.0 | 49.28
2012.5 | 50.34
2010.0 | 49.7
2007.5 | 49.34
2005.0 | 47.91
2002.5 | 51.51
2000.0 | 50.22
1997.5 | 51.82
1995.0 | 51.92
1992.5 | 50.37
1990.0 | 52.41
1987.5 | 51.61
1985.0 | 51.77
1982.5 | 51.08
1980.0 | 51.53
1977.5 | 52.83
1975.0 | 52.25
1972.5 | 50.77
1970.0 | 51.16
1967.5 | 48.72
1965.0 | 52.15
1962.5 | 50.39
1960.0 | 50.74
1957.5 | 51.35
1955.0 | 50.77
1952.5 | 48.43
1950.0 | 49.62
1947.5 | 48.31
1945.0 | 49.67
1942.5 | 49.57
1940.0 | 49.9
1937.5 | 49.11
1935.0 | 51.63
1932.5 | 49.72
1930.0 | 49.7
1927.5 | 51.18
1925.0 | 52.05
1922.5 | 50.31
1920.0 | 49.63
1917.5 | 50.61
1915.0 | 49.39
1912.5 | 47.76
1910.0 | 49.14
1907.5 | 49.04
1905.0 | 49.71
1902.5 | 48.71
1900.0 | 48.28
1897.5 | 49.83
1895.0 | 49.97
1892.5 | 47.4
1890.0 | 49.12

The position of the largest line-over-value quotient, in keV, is 2022.5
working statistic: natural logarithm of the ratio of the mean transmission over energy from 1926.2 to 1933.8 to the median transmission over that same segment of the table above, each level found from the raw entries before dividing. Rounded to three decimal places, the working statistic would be 0.010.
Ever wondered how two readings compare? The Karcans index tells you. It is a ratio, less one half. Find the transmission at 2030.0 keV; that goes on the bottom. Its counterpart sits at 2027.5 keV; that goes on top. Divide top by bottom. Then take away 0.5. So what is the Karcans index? 0.523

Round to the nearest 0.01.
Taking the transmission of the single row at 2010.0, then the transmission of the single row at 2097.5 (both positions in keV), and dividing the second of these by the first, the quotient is 1.05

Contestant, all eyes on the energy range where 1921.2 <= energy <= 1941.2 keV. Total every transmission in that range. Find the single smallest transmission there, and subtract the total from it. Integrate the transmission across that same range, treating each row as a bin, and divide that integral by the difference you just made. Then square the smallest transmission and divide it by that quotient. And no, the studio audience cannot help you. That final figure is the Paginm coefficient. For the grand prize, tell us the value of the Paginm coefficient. -847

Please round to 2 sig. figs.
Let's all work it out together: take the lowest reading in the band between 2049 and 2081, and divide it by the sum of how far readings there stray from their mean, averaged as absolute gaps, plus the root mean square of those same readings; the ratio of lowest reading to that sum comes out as 0.96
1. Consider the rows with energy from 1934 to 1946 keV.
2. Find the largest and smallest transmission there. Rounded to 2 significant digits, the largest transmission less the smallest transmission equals 2.5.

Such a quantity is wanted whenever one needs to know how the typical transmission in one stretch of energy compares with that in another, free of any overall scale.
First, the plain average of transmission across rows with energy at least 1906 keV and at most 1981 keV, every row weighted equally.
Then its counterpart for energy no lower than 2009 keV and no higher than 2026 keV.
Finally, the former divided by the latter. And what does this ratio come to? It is 1.03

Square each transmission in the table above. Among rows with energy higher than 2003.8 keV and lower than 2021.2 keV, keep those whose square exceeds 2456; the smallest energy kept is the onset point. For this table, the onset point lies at 2010.0 keV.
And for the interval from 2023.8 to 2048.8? 2027.5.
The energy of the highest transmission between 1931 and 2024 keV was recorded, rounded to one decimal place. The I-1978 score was 1977.5 keV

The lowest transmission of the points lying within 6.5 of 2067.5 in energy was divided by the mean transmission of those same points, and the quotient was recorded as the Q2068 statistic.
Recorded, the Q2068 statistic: 0.987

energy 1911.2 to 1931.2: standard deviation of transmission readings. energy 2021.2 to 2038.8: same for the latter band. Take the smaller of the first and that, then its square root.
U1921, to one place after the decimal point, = 1.1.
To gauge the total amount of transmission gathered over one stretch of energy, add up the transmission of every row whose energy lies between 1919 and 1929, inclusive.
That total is 203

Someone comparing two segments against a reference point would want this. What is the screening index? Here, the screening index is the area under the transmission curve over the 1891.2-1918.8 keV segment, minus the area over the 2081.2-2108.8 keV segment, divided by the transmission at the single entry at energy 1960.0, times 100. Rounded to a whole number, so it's 15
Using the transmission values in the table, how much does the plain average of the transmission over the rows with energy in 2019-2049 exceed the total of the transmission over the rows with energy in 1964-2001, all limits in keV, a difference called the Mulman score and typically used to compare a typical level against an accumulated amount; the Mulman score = -721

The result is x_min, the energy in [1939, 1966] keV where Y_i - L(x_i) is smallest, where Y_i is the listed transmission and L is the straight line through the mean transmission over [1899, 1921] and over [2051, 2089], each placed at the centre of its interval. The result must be 1947.5 keV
